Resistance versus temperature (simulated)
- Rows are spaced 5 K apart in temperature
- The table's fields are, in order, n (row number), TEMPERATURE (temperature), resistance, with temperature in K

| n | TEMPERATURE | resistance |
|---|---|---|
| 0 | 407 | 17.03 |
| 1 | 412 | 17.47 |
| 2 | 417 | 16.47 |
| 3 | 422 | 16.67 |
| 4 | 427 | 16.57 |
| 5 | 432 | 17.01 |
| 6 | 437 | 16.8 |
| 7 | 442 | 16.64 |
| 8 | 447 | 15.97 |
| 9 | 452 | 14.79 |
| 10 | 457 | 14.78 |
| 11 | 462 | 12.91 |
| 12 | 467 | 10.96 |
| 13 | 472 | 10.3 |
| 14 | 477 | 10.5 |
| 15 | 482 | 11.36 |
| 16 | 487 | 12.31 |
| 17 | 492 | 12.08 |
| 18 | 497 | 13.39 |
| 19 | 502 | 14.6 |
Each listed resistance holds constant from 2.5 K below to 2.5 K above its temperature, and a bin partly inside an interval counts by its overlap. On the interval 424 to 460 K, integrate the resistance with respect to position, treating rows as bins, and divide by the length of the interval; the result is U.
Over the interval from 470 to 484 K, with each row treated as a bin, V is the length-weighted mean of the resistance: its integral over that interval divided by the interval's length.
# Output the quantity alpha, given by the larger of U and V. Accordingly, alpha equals 16.0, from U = 16.0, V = 10.7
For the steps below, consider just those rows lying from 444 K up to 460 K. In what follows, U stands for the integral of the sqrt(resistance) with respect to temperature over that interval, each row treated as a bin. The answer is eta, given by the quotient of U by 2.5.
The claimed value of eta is 24.9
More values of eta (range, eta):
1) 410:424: 23.0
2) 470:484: 18.3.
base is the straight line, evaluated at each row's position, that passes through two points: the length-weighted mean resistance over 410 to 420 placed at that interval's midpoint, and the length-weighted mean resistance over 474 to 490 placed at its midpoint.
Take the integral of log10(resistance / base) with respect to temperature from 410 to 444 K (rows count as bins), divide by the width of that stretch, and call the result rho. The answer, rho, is 0.02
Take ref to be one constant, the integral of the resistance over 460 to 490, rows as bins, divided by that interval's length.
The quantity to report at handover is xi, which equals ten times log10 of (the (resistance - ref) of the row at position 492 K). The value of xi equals -1.5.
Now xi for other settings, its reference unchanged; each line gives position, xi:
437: 7.3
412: 7.8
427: 7.2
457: 5.3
